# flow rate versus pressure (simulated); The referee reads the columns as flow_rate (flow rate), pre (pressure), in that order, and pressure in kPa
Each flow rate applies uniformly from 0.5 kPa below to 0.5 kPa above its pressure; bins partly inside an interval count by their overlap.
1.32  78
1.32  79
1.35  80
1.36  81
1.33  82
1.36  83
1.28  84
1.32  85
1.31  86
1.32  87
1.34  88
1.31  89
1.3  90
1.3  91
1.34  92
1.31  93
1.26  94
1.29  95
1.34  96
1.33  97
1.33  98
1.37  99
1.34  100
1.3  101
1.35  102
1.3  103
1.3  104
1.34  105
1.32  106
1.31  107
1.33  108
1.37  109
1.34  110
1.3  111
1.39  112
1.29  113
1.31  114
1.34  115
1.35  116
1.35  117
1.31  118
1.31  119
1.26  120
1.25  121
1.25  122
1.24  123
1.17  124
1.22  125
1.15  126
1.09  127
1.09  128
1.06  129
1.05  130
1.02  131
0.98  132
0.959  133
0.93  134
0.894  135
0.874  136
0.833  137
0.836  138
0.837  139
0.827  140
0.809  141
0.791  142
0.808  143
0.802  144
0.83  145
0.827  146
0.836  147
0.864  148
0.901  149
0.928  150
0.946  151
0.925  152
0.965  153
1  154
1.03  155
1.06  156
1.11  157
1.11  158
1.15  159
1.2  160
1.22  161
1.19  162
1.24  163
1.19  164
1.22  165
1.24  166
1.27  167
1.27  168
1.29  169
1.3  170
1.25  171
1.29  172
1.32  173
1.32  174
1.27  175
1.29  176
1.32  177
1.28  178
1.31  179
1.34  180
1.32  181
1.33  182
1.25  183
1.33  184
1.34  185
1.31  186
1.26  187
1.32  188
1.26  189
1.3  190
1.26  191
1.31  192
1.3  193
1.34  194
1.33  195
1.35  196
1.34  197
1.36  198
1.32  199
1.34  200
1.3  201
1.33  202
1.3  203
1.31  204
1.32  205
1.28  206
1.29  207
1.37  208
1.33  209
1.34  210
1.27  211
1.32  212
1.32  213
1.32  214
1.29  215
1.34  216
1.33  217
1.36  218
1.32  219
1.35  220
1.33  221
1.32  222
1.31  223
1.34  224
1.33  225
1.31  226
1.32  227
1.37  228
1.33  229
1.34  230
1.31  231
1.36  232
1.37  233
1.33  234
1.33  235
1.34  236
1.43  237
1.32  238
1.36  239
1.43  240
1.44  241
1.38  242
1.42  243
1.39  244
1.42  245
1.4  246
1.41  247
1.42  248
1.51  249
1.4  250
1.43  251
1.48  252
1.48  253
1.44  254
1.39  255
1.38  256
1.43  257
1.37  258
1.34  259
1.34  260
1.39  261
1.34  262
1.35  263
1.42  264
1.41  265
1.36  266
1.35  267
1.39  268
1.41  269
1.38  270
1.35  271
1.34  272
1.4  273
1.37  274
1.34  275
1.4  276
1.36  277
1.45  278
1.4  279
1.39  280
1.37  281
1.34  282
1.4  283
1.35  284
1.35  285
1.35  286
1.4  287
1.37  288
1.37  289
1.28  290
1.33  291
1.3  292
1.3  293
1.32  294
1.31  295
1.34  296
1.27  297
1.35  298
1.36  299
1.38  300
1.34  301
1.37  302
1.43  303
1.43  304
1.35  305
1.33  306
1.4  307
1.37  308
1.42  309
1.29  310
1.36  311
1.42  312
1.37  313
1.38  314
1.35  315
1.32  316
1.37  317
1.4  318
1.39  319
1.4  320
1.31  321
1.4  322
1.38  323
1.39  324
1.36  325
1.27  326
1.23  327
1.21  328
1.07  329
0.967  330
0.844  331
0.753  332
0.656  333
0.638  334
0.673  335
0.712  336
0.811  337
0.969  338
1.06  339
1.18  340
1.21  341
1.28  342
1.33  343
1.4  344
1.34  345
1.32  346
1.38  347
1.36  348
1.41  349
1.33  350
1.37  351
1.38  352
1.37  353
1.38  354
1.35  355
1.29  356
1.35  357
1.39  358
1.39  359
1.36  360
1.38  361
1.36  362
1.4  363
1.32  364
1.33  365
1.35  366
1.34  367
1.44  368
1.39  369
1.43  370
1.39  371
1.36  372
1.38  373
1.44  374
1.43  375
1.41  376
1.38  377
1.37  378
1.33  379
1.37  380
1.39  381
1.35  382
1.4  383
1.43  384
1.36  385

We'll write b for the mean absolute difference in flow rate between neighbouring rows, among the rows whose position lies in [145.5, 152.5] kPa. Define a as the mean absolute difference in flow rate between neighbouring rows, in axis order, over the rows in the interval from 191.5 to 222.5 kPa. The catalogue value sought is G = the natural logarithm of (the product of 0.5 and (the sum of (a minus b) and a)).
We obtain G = -4.2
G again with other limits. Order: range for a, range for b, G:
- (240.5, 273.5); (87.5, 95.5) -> -3.8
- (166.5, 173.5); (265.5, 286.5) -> -4.8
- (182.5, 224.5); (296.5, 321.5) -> -4.7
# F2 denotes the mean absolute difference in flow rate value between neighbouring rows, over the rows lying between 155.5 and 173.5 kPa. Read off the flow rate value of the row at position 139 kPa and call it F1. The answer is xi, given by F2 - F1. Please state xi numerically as -0.81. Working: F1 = 0.837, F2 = 0.0306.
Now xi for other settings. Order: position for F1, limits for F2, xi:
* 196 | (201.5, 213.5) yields -1.32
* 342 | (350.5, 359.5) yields -1.25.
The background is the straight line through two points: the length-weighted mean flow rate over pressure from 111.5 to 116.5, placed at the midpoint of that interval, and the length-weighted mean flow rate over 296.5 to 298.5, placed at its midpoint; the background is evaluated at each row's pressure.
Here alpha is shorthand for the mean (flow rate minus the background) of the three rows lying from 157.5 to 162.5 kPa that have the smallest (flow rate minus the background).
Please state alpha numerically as -0.18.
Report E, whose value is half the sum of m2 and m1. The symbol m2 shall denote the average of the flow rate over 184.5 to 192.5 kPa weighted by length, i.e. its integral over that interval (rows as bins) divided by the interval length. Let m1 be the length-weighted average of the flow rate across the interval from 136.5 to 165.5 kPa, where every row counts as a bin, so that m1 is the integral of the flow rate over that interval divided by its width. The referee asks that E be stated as 1.14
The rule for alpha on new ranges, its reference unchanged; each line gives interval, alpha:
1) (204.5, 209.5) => -0.03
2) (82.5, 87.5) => -0.04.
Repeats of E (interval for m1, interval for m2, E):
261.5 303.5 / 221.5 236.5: 1.35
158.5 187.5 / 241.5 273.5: 1.34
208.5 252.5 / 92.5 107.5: 1.34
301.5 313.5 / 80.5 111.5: 1.35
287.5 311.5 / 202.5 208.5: 1.33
